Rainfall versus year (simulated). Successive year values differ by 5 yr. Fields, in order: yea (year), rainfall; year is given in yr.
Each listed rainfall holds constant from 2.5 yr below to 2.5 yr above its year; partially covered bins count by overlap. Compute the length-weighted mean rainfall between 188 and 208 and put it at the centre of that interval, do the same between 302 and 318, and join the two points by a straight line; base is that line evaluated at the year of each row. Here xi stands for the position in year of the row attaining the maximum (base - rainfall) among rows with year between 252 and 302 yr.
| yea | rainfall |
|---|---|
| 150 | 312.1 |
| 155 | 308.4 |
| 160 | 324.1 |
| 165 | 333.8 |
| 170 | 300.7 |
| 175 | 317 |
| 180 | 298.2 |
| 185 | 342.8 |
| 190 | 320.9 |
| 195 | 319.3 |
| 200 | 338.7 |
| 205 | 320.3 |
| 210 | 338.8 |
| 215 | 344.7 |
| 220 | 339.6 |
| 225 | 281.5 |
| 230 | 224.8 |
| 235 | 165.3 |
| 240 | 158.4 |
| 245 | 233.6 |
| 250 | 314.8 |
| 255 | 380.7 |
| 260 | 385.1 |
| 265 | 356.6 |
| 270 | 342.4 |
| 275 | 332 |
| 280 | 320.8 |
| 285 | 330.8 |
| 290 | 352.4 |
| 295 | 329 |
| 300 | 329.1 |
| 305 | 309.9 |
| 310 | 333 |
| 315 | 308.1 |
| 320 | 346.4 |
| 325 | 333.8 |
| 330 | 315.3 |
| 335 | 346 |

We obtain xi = 280 yr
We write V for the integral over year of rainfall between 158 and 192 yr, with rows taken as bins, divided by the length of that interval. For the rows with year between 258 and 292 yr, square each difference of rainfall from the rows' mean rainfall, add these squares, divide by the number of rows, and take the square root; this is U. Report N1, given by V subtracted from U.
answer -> -300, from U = 19.8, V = 320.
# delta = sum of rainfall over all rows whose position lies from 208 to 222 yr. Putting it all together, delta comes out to 1023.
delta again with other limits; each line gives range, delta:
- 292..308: 968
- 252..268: 1122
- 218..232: 846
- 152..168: 966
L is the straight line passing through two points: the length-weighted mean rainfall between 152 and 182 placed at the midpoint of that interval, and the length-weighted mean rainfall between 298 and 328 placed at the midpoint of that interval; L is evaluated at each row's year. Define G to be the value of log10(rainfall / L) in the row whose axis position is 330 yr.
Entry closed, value -0.02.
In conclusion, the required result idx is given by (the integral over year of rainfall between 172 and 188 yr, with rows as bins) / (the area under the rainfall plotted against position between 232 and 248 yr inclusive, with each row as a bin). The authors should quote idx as 1.7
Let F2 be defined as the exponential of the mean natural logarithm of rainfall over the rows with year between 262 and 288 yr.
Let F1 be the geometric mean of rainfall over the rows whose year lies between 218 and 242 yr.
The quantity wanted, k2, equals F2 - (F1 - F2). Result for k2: 449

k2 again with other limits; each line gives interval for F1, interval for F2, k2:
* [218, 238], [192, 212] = 414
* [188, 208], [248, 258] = 368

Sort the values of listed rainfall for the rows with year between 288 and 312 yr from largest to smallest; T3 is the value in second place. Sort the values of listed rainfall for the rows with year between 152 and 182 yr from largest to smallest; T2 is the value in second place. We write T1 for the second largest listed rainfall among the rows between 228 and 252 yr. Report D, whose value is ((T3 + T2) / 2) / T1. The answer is 1.41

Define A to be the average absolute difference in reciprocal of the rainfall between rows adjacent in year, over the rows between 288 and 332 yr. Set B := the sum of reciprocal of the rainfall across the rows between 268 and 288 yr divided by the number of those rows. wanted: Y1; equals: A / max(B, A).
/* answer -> 0.06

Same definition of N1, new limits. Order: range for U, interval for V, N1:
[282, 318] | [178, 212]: -312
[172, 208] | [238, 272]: -298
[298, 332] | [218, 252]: -230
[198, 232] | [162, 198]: -278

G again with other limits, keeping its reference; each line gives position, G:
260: 0.08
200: 0.03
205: 0.00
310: 0.01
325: 0.01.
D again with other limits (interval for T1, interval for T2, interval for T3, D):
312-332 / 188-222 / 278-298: 1.00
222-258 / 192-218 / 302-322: 1.07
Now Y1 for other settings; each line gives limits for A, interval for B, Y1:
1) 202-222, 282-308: 0.03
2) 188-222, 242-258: 0.03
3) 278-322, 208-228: 0.06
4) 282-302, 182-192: 0.04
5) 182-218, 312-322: 0.04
